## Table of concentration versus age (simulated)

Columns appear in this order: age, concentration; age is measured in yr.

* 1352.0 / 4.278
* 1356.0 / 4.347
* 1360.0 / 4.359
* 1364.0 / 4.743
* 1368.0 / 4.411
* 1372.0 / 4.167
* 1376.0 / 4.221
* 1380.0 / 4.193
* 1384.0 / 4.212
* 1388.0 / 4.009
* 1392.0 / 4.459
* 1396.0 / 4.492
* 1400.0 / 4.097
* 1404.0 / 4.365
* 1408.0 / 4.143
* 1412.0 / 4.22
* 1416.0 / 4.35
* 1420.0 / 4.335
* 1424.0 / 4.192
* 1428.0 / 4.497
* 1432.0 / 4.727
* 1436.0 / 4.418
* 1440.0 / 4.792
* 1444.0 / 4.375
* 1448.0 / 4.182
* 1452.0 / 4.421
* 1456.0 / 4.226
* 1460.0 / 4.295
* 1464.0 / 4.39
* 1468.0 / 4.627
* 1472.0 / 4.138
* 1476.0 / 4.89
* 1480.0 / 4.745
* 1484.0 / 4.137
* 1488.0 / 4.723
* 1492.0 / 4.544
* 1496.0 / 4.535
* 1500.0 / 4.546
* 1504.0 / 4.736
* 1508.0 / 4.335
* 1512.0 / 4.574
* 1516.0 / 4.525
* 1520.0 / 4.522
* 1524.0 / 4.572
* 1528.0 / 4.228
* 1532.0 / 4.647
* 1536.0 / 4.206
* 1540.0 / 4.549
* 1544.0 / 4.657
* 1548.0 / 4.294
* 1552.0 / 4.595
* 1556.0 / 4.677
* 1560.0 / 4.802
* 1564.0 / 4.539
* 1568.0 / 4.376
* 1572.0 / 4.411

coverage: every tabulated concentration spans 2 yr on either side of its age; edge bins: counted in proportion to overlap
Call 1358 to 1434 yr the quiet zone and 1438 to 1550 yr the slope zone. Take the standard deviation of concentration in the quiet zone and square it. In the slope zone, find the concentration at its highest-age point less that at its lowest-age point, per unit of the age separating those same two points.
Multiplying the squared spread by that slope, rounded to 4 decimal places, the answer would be -0.0002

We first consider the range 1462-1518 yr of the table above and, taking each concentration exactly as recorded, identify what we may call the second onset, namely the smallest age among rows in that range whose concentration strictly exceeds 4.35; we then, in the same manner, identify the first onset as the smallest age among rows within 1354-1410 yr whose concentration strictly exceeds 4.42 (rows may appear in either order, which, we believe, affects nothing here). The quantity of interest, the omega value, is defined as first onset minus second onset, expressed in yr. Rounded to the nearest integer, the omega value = -100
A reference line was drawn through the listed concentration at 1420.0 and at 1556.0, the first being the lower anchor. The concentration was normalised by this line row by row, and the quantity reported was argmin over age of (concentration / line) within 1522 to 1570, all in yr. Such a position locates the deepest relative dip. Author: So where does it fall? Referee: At 1536.0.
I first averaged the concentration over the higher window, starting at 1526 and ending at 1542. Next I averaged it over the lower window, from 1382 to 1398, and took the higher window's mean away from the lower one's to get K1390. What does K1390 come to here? -0.11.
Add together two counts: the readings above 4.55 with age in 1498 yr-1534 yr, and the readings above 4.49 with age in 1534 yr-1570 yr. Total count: 10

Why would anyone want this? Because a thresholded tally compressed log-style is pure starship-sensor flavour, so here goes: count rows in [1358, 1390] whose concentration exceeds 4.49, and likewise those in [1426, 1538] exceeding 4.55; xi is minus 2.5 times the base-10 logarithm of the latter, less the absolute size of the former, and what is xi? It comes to -3.5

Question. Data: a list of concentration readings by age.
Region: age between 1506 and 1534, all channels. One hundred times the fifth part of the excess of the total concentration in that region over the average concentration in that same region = 538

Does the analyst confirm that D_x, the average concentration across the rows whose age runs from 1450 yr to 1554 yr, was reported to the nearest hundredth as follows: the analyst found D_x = 4.49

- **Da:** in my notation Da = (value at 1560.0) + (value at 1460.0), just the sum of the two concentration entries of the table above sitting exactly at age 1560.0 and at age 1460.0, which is 9.10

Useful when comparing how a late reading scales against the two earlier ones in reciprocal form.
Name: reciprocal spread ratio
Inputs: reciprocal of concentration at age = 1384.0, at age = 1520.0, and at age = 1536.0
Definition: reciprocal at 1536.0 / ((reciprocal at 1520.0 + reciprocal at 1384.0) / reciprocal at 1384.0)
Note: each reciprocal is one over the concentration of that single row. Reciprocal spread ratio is 0.123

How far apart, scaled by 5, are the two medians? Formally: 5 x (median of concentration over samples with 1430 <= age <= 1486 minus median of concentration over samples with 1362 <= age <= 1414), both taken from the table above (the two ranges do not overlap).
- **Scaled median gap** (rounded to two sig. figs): 0.92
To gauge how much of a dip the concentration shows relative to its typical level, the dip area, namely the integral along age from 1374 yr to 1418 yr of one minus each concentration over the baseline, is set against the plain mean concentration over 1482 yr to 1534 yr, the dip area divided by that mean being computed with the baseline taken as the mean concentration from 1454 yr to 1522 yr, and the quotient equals 0.54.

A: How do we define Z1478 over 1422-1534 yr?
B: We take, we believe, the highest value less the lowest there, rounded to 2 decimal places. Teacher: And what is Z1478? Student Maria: 0.75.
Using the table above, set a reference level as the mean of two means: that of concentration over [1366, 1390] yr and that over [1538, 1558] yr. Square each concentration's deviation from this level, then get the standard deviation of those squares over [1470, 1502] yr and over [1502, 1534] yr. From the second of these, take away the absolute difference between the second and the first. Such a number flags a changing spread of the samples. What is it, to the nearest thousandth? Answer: -0.001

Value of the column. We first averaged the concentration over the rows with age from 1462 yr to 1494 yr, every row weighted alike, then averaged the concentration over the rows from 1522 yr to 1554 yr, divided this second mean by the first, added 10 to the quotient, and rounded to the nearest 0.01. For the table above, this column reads 10.99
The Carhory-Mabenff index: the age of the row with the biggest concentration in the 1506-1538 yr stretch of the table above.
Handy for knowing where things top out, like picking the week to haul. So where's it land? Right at 1532.0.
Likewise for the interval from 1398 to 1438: 1432.0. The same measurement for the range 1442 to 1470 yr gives 1468.0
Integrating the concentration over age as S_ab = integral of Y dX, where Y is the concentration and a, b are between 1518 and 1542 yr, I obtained 107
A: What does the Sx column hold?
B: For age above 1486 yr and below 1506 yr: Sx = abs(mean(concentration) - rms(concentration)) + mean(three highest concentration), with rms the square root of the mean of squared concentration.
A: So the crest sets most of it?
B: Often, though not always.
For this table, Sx 4.67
